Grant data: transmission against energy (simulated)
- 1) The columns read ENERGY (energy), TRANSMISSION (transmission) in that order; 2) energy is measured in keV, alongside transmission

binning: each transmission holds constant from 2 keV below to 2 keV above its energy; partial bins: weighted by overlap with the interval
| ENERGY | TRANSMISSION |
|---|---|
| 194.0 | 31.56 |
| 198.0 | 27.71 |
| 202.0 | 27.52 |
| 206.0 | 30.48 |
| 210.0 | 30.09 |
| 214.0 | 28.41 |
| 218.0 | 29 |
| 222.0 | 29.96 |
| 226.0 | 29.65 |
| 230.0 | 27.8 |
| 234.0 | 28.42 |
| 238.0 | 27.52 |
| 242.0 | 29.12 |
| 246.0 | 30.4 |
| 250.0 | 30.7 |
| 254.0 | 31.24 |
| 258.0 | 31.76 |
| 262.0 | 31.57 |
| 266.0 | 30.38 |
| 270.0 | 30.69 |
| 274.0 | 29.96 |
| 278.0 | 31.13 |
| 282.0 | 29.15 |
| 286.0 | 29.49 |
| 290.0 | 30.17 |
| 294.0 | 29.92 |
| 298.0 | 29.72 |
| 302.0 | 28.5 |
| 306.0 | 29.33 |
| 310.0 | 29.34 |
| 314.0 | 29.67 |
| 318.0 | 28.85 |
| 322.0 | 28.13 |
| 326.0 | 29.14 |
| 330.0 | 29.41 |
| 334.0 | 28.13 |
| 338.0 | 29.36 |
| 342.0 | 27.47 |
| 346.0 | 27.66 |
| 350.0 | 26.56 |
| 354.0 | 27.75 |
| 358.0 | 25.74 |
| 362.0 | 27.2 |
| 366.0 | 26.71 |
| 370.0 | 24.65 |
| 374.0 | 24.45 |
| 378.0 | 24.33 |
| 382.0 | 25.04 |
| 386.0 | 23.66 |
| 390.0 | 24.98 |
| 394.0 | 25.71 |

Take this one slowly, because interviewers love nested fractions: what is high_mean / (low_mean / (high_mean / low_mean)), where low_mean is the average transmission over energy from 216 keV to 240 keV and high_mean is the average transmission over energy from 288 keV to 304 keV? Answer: 1.06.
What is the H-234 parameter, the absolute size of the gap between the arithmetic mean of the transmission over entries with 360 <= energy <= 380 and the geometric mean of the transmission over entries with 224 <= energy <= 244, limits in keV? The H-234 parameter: 3.0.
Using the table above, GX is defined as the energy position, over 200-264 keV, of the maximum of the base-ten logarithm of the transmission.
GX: 258.0 keV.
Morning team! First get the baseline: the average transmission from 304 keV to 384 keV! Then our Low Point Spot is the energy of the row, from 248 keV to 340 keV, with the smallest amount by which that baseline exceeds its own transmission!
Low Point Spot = 258.0 keV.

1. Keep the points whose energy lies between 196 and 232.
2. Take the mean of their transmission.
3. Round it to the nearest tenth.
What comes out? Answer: 29.0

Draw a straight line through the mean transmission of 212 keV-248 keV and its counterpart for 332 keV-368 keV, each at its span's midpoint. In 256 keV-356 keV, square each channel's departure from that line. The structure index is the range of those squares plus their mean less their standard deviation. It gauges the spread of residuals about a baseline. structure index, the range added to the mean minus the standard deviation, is 10.2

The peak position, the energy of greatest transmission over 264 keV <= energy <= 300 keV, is 278.0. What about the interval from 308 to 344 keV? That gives 314.0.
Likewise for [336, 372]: 338.0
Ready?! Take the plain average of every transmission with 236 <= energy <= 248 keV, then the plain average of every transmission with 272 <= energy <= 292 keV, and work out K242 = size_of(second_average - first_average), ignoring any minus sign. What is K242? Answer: 0.97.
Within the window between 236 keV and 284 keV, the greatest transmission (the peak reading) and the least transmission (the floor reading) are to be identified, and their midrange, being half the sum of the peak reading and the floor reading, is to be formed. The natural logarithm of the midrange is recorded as 3.39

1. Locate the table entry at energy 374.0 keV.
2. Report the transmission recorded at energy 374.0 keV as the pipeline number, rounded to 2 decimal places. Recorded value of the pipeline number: 24.45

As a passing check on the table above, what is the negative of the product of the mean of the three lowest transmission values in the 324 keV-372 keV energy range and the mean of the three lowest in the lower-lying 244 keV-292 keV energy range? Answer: -758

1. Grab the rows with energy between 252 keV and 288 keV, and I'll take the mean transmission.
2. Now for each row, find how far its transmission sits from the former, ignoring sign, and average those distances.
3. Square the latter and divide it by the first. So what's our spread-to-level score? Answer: 0.019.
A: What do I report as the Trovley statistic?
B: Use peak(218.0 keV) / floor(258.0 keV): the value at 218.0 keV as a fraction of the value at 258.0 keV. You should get 0.91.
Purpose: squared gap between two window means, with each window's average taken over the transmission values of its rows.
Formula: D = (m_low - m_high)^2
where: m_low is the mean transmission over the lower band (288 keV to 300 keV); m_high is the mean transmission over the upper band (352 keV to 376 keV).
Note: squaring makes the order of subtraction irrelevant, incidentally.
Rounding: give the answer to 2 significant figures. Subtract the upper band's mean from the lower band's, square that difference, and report 15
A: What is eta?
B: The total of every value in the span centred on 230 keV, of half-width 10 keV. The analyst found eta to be 143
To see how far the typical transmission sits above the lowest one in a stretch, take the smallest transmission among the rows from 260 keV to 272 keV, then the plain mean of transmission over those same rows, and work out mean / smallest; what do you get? 1.02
